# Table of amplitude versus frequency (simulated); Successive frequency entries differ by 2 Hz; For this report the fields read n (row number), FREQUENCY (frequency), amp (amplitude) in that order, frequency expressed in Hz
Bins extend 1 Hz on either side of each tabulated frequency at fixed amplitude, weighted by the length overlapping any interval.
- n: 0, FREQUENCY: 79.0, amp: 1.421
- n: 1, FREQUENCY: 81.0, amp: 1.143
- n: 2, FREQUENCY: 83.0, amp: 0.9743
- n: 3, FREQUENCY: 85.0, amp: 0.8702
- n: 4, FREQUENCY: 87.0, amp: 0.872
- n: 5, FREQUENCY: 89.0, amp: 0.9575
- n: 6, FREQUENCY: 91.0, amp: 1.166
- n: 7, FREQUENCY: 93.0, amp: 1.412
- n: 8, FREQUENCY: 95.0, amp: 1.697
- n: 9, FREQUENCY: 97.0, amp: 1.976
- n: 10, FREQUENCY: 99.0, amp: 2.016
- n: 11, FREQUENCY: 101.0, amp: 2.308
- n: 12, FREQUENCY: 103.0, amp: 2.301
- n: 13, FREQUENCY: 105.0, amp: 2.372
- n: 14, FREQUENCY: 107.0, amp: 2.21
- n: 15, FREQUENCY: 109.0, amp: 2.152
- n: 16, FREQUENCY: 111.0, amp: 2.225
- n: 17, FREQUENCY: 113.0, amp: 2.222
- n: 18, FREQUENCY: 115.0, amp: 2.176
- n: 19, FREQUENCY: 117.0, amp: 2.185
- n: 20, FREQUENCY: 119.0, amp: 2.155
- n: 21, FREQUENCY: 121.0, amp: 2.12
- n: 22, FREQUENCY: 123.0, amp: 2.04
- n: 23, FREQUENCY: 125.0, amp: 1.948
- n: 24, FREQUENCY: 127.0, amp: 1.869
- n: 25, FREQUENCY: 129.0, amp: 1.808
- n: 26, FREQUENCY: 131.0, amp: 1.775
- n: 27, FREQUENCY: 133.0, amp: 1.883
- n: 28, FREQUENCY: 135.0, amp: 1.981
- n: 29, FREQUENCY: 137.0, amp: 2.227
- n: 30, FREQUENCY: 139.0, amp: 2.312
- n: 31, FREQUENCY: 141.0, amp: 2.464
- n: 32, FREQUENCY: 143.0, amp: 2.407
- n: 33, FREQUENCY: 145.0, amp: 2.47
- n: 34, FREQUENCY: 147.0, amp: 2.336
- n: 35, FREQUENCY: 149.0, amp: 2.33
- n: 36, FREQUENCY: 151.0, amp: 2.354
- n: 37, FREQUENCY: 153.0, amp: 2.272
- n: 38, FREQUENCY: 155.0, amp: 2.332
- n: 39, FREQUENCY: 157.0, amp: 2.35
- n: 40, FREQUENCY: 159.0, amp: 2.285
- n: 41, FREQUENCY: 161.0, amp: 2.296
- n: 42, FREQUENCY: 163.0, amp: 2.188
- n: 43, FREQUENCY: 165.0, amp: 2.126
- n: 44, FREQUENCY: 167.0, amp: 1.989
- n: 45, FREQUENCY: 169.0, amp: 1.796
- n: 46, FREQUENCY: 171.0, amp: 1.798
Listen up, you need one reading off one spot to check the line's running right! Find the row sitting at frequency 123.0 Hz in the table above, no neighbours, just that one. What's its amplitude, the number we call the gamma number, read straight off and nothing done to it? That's 2.04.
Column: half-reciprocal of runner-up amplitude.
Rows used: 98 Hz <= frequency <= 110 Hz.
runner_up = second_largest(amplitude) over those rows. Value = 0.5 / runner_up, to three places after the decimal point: 0.217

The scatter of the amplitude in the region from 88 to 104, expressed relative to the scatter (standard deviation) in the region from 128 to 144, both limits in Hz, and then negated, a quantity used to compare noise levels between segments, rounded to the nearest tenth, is -1.8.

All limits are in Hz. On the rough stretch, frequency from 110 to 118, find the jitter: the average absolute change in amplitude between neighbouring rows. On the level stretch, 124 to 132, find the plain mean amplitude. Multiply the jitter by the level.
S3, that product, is 0.0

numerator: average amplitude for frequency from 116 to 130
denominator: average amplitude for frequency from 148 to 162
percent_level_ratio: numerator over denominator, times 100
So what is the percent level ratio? 87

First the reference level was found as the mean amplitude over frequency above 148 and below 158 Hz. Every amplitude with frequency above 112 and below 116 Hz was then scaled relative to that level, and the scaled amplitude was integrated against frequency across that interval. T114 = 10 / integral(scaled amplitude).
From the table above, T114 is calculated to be 2.65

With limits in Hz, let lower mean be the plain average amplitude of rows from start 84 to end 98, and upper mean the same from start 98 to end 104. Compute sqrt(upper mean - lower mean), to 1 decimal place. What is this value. 1.0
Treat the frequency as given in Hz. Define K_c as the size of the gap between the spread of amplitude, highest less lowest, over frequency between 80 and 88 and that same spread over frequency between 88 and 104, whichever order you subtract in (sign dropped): 1.08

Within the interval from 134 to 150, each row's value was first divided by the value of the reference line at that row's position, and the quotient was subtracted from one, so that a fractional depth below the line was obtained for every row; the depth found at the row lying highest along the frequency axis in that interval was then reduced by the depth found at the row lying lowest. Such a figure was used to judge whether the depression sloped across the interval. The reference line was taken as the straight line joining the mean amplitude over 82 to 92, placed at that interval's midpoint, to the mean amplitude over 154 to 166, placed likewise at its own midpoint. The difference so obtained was -0.04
